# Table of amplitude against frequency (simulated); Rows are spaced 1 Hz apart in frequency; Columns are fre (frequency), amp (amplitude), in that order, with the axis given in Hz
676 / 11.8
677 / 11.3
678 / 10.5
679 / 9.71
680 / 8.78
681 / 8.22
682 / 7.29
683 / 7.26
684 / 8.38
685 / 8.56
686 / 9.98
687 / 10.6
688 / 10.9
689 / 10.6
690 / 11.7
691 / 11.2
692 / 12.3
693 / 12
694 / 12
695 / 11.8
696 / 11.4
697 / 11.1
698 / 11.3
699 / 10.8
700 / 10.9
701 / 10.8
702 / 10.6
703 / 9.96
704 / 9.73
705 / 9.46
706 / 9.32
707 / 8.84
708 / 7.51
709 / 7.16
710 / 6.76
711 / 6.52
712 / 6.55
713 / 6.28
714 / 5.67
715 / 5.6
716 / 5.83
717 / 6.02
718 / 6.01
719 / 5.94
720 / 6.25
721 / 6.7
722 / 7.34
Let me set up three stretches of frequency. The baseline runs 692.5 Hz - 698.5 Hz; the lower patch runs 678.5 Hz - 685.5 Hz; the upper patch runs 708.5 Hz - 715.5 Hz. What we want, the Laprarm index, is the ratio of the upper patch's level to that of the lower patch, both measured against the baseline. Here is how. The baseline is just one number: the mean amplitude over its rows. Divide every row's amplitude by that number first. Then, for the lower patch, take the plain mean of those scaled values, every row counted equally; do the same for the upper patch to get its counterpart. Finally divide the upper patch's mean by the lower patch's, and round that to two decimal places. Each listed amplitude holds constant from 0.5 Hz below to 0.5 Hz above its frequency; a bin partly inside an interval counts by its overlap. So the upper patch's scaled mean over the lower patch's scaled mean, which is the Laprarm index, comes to 0.77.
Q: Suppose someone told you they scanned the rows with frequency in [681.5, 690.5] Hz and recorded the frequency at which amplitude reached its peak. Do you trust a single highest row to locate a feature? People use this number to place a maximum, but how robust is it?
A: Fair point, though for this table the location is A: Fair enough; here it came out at 690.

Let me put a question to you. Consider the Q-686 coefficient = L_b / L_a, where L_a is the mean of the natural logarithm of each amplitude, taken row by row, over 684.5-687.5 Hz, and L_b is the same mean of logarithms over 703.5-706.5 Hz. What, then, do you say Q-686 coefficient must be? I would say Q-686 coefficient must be 0.99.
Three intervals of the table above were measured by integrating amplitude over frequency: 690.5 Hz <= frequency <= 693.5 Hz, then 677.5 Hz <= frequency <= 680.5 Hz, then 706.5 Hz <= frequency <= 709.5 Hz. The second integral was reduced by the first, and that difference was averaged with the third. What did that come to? 8.5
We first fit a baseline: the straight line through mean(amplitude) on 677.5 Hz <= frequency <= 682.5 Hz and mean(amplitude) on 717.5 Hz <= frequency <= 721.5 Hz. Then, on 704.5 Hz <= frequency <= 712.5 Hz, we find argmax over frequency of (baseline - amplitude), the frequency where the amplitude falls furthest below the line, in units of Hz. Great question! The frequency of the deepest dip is 711 Hz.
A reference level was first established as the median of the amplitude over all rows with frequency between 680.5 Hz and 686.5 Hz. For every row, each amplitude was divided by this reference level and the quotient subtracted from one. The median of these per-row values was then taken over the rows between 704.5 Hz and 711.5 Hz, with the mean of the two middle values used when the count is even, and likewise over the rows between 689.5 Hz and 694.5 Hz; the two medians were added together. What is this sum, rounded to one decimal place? -0.4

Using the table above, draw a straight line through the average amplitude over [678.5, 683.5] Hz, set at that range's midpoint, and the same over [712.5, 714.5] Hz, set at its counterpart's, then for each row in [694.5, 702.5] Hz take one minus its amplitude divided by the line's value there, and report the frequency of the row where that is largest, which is 699 Hz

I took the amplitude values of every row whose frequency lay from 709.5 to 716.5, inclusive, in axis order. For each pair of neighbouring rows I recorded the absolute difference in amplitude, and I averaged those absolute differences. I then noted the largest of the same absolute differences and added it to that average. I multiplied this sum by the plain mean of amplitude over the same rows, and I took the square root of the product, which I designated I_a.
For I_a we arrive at 2.3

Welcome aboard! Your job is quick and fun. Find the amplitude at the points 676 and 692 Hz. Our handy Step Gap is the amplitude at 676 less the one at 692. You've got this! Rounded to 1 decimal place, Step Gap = -0.5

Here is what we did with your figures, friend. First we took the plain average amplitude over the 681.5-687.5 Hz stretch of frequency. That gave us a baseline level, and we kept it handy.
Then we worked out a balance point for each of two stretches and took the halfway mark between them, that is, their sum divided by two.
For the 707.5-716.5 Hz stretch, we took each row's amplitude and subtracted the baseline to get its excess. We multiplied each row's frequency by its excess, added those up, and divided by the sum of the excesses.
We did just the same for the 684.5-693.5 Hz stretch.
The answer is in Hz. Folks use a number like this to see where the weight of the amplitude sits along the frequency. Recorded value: 701.4 Hz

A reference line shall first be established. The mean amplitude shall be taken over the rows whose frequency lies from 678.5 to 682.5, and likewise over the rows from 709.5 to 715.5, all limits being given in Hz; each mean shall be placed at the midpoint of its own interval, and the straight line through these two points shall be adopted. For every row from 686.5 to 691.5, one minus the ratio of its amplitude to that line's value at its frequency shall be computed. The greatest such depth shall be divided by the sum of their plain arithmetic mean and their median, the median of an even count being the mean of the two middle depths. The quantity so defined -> 0.42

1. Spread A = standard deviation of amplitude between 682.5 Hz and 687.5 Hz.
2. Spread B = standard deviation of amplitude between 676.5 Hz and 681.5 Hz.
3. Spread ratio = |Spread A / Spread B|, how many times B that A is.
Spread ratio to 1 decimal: 1.1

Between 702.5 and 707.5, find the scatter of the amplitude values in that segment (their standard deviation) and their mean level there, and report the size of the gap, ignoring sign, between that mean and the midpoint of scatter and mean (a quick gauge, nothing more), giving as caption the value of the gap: 4.5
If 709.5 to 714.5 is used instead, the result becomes 3.0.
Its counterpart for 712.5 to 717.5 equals 2.8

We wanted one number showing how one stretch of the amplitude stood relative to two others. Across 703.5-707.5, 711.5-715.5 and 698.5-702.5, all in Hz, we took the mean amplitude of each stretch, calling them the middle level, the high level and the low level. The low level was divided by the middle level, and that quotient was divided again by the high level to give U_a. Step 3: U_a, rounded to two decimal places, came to 0.19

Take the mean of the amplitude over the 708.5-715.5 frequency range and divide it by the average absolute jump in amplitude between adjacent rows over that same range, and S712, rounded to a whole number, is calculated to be 24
